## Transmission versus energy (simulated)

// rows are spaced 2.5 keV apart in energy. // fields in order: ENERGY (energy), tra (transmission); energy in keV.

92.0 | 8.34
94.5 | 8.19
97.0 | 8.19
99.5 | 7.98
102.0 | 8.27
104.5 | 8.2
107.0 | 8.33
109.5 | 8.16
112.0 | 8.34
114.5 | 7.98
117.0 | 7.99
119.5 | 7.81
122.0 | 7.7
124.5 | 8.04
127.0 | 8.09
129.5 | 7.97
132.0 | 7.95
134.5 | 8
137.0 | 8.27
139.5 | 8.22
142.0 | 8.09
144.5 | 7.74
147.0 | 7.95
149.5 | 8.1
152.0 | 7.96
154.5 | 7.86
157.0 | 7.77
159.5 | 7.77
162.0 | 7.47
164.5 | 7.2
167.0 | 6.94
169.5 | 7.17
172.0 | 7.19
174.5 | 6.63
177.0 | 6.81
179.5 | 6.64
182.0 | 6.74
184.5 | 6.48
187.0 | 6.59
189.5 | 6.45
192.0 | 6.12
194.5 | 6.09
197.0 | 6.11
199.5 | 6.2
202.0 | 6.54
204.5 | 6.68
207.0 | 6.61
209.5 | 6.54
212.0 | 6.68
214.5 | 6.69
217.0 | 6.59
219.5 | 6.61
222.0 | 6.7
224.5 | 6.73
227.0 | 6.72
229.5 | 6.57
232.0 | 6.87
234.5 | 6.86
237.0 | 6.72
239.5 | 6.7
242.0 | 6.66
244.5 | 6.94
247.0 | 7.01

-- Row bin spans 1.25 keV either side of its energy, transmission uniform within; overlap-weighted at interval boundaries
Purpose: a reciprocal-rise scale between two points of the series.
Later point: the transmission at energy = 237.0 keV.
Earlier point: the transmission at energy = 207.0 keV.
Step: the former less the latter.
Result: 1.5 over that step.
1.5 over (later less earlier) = 14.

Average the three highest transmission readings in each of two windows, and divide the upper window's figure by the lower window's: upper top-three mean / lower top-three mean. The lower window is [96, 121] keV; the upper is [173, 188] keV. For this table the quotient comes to 0.81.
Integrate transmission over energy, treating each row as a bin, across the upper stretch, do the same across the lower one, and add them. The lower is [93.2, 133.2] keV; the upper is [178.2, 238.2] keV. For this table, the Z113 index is 717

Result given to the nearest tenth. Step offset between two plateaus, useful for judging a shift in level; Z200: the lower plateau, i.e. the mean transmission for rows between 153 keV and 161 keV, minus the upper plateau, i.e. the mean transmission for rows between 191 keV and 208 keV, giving 1.5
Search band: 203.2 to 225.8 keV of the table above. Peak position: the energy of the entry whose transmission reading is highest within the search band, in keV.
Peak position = 224.5 keV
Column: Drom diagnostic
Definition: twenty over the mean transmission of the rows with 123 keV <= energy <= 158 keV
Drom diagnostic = 2.50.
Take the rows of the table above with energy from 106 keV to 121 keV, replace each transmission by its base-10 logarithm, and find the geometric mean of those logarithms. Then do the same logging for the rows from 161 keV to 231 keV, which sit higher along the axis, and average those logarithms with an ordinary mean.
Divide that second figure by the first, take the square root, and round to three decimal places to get 0.952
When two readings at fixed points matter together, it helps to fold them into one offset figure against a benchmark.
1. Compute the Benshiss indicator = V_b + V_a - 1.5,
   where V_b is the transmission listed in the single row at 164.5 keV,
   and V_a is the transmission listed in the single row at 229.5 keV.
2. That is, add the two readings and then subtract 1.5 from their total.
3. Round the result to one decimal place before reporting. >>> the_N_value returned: 12.3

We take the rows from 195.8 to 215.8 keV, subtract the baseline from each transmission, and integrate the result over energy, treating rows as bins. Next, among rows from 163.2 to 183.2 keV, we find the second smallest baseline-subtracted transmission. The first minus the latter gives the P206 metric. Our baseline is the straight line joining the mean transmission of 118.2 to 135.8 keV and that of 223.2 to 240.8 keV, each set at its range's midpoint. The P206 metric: -10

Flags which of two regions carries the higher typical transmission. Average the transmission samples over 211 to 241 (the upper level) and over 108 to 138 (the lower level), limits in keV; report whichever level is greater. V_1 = 8.03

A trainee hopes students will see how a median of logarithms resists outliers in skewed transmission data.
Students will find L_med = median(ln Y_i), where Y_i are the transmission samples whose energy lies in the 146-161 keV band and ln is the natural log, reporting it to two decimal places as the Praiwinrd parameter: 2.07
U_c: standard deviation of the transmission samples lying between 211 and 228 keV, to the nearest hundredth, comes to 0.05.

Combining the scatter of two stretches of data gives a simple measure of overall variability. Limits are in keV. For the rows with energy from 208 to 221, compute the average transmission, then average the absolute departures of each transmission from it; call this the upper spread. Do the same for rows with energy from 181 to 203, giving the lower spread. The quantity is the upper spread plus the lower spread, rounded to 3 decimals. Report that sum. 0.263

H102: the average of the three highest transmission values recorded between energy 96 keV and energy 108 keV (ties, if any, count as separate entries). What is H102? 8.27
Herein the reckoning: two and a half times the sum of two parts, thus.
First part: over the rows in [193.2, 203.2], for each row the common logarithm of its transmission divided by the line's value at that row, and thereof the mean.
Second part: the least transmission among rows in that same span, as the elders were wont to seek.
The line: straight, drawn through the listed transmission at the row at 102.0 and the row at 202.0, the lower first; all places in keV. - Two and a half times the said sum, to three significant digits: 15.2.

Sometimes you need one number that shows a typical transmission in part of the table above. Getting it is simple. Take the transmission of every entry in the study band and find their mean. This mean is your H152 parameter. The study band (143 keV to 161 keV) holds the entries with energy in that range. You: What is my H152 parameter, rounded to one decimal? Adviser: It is 7.9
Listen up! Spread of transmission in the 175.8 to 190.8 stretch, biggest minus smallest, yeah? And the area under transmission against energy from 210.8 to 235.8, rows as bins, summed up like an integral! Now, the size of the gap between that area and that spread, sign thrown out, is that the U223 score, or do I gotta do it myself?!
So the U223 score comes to 167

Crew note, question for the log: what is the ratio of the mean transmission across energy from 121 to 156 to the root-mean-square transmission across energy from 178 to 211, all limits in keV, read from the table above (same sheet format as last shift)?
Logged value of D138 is 1.24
